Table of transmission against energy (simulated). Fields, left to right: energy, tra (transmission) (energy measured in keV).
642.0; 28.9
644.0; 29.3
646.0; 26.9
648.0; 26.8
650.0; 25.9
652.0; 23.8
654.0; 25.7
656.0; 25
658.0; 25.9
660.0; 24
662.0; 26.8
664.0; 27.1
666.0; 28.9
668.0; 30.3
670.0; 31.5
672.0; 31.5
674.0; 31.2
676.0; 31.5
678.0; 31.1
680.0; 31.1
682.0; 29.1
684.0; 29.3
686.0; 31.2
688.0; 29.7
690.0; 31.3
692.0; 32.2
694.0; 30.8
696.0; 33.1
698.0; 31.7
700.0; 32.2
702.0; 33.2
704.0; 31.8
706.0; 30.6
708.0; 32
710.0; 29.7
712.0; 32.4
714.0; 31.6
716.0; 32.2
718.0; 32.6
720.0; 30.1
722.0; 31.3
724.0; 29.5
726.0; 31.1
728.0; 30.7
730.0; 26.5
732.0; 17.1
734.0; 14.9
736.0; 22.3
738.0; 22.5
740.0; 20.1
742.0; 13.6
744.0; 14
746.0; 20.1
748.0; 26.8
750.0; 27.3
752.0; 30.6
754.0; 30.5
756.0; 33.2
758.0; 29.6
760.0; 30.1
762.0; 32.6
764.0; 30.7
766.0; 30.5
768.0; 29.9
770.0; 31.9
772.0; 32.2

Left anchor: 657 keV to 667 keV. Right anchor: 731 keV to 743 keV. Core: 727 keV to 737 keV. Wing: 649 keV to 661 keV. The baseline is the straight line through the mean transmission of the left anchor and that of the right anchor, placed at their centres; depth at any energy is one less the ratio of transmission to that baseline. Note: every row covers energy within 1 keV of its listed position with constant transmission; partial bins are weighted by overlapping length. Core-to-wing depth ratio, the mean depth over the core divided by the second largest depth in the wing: -2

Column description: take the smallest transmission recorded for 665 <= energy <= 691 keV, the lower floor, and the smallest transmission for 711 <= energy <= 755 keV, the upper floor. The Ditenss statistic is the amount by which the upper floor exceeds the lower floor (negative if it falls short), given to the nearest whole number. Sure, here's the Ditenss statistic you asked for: -15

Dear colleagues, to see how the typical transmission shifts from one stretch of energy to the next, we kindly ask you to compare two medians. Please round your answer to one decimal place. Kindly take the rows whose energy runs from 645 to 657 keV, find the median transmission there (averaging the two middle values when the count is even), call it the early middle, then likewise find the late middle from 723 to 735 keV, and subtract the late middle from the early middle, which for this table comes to -2.2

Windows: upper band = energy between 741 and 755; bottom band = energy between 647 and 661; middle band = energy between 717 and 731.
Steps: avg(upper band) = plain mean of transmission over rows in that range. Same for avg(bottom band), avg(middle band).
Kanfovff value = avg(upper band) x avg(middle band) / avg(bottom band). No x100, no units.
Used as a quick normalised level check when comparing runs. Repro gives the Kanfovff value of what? 28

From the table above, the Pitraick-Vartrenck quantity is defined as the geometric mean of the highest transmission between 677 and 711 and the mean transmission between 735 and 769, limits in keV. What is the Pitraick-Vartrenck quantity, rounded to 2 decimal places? 29.46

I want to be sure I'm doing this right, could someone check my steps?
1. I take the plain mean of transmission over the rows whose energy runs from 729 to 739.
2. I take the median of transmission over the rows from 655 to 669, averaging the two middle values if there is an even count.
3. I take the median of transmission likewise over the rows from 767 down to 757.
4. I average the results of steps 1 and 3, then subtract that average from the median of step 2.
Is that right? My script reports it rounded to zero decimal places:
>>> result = 1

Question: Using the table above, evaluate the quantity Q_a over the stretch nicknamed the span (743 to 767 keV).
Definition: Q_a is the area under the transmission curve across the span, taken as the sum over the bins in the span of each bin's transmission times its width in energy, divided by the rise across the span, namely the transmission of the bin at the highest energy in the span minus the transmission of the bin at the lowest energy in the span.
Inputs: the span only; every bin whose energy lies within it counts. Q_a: 41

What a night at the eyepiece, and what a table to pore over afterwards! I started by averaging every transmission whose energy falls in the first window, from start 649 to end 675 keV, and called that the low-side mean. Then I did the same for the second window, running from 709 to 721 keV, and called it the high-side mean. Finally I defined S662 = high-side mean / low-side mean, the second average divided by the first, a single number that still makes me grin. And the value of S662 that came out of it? 1.14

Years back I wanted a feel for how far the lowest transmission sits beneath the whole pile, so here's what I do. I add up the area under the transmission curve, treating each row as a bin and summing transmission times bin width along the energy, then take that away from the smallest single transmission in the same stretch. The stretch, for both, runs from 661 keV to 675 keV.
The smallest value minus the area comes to -388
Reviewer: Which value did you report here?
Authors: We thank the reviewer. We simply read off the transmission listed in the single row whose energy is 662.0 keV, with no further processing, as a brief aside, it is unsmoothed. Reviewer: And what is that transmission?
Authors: 26.8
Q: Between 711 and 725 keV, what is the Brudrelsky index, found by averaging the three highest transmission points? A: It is 32.4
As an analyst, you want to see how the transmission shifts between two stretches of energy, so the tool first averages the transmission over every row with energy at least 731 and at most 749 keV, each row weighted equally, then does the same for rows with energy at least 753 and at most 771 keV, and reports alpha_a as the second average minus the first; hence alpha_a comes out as 12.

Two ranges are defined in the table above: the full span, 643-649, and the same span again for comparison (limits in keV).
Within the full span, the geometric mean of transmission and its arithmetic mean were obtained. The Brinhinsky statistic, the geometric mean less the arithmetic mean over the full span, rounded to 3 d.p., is -0.024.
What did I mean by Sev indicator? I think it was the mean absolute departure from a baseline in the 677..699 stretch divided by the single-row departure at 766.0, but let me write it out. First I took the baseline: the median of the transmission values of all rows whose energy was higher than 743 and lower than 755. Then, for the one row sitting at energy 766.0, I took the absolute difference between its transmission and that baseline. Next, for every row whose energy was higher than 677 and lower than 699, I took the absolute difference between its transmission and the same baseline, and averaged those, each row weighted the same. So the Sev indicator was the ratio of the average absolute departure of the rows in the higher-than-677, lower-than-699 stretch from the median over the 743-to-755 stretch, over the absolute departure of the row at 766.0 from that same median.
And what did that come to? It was 1.13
